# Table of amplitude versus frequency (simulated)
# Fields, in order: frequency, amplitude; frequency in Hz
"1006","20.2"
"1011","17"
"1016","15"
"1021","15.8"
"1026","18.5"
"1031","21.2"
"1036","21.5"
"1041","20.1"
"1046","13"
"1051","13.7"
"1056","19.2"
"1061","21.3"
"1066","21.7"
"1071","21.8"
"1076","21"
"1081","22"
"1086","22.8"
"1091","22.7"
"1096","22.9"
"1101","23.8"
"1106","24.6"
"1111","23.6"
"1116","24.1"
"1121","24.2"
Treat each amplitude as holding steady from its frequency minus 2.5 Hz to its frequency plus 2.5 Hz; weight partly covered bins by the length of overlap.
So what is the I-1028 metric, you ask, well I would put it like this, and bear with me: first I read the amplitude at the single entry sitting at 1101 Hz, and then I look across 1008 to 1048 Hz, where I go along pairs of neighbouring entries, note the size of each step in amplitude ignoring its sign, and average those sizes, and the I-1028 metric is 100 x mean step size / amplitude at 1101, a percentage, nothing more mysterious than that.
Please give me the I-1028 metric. 10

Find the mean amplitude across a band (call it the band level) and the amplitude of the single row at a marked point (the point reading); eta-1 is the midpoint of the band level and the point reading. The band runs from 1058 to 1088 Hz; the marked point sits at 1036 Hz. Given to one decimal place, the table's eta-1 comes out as 21.6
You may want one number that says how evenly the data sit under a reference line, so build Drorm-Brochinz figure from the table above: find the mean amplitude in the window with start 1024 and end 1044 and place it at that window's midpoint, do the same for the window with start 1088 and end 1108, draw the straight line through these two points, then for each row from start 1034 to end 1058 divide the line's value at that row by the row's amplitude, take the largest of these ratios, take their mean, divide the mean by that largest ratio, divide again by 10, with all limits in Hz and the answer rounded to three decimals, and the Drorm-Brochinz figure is 0.078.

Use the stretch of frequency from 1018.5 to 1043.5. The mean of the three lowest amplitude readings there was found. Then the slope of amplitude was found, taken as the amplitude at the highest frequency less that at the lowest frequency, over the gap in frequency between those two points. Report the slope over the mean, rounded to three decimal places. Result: 0.012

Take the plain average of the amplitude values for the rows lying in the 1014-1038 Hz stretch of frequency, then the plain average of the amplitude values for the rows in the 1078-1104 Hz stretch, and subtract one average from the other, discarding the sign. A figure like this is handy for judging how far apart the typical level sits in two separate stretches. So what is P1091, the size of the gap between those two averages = 4.4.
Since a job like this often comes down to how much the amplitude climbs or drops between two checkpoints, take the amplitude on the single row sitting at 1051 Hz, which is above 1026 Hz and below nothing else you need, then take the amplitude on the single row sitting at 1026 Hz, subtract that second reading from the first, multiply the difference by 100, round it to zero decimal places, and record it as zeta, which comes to -480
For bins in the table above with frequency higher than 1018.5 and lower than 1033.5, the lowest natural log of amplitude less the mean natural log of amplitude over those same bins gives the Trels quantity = -0.15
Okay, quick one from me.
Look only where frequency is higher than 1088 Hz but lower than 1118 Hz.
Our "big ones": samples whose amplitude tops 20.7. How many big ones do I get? 6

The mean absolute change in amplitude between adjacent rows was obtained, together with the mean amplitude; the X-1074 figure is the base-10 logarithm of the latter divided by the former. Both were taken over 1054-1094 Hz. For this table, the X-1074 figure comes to 1.5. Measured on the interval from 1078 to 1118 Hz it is 1.6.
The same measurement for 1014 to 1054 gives 0.9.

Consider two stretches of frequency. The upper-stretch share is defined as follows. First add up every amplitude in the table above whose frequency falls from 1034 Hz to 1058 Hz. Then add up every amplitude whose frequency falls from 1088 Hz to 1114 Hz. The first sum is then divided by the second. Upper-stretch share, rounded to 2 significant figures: 0.74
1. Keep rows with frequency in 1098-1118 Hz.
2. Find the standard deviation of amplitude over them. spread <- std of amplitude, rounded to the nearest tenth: 0.4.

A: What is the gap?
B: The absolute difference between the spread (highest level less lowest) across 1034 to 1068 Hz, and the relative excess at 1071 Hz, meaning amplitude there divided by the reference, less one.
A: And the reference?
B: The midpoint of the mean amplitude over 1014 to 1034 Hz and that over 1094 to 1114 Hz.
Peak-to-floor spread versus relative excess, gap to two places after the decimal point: 8.65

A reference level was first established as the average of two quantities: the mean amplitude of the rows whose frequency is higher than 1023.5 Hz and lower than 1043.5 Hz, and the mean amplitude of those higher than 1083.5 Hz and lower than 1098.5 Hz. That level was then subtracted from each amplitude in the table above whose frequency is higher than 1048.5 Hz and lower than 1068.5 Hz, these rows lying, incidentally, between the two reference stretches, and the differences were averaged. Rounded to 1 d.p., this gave -2.6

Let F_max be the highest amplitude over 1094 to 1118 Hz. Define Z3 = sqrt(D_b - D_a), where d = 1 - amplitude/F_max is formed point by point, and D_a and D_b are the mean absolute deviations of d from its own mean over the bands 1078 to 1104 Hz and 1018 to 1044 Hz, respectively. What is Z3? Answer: 0.24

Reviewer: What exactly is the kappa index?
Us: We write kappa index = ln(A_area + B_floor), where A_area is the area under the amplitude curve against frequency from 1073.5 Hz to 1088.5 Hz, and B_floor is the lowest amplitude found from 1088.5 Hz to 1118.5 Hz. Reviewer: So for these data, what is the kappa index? 5.9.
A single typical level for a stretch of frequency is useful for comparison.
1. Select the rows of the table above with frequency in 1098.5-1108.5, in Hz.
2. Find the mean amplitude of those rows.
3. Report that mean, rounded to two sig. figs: 24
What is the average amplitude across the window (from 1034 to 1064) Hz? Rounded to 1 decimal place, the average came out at 18.1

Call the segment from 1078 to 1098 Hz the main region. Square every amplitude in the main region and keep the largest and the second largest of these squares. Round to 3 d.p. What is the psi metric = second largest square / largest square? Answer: 0.991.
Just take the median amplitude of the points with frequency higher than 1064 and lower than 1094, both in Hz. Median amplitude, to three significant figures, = 21.9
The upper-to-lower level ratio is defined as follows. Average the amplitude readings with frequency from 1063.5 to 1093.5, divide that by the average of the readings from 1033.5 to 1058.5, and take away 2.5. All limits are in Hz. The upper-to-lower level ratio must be -1.24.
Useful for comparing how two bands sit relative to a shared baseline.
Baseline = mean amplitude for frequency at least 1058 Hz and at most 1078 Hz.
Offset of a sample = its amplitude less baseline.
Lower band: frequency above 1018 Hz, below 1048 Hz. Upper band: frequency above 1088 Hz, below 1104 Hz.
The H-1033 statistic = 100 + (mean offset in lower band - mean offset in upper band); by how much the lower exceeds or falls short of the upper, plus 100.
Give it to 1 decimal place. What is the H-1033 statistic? 95.2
